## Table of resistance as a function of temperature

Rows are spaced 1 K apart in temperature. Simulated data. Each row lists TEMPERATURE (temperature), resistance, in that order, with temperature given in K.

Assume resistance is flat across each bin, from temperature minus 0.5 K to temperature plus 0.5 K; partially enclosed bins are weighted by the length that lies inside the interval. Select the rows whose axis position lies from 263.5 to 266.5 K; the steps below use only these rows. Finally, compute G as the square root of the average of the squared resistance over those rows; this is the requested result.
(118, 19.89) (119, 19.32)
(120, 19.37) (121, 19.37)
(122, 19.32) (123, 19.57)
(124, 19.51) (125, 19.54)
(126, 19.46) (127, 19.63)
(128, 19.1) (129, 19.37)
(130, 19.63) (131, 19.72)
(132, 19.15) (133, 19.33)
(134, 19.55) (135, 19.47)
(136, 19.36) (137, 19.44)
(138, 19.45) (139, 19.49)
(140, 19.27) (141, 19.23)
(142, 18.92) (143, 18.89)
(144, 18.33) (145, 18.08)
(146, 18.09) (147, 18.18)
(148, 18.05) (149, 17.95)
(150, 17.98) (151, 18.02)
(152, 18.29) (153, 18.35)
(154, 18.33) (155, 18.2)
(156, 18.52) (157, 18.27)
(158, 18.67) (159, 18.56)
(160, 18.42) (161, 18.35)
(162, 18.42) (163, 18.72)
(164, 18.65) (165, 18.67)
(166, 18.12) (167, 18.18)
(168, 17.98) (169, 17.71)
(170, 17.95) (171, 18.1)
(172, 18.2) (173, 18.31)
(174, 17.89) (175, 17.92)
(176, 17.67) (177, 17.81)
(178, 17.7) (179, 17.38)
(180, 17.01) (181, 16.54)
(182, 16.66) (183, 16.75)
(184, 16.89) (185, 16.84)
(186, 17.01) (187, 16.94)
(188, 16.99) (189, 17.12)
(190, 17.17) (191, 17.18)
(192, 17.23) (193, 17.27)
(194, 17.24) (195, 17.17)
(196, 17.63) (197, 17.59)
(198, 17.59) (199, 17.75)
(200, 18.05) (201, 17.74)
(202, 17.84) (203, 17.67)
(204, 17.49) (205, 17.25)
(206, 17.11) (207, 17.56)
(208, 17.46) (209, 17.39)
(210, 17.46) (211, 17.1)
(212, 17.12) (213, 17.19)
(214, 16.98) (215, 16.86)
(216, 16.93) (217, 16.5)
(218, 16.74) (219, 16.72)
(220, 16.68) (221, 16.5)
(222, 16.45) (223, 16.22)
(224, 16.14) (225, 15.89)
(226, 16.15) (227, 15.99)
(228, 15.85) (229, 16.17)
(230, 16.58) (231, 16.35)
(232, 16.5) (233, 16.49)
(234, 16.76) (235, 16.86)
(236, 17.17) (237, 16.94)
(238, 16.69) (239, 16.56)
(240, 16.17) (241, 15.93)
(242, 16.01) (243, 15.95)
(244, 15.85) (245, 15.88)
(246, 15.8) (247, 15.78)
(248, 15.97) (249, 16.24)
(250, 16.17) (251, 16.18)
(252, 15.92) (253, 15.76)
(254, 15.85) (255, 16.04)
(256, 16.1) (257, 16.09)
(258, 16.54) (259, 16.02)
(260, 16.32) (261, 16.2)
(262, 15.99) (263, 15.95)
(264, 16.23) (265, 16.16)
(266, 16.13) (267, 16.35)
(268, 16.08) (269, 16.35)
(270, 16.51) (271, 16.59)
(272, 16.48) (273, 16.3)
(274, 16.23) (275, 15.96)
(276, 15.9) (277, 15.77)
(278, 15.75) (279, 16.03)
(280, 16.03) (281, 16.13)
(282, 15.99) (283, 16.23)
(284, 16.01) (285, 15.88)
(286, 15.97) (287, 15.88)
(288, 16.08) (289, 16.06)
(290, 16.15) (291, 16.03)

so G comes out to 16.2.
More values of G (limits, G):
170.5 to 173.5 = 18.2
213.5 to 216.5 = 16.9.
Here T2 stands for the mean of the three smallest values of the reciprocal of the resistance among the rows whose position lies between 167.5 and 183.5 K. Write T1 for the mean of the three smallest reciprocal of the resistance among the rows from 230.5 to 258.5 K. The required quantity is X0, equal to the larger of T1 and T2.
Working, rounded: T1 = 0.0589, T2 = 0.055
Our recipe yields 0.059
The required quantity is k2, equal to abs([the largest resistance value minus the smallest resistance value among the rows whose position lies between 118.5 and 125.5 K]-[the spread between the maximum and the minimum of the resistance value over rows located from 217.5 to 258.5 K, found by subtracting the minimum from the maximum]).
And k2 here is 1.2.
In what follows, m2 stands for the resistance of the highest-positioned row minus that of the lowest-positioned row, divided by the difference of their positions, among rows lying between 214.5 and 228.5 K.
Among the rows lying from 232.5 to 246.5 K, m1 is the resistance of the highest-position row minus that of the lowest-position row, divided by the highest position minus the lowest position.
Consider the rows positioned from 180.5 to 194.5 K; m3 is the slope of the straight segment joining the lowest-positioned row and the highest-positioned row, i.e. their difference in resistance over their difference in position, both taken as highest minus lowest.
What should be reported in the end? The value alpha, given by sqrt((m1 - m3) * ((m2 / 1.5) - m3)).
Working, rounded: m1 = -0.053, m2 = -0.078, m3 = 0.054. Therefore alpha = 0.11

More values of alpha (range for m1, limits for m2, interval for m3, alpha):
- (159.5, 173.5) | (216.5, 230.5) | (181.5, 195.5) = 0.04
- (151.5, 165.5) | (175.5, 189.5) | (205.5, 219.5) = 0.01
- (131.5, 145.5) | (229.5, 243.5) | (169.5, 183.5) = 0.02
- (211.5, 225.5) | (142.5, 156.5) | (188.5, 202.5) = 0.11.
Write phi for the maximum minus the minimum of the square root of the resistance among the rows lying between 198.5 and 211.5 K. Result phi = 0.113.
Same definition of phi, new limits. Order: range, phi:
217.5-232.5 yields 0.110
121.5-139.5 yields 0.070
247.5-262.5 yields 0.097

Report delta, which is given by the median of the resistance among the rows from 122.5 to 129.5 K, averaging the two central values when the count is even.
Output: 19.5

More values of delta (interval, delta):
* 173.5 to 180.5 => 17.7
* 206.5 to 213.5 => 17.4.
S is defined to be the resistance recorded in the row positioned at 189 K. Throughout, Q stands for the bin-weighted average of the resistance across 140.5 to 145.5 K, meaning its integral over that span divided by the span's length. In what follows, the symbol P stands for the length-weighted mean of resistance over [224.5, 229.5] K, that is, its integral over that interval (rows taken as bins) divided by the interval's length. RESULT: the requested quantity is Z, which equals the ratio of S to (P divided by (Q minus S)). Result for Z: 1.7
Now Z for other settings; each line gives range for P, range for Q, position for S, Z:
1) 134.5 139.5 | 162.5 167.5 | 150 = 0.5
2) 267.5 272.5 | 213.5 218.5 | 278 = 1.0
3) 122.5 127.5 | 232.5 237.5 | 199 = -0.8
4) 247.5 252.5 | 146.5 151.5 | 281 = 1.9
